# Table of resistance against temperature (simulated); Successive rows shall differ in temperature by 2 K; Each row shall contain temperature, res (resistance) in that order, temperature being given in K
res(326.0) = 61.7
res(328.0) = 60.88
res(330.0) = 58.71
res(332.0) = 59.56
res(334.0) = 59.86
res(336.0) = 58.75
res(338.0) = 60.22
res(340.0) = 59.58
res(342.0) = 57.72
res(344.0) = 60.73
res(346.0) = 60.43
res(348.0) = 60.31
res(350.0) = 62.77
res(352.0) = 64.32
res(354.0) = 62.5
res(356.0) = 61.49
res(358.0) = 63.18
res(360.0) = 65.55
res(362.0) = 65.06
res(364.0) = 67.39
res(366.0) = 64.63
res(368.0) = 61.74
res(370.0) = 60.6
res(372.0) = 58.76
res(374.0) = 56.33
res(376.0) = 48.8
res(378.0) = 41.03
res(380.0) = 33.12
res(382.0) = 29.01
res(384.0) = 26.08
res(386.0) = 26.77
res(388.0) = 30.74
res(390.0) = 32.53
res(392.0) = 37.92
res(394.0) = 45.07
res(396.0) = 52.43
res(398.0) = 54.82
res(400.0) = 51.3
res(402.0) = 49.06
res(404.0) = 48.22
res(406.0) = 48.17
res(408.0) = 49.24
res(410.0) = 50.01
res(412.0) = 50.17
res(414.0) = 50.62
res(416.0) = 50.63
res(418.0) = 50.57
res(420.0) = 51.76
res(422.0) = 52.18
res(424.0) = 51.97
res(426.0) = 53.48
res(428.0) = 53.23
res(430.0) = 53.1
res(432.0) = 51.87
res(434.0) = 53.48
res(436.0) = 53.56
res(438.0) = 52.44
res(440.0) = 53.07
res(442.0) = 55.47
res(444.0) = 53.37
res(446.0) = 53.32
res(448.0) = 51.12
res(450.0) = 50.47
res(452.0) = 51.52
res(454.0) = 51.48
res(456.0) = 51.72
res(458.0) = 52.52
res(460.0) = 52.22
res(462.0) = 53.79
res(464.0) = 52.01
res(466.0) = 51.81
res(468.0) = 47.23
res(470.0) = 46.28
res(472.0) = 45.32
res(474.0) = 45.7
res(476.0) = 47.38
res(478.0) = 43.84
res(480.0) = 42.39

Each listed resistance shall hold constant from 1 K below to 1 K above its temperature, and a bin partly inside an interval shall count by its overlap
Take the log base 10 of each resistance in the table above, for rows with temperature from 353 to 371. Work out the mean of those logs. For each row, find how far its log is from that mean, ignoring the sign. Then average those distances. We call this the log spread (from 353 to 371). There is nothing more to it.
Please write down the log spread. 0.013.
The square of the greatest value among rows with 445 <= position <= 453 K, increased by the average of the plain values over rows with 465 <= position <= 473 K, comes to 2891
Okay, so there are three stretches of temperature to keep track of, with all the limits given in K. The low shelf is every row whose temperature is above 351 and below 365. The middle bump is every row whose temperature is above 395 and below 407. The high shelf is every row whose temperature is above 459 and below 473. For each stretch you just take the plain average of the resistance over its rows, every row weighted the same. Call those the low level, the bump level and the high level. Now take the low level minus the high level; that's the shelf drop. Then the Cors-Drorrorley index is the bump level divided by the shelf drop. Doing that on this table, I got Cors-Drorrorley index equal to 3.5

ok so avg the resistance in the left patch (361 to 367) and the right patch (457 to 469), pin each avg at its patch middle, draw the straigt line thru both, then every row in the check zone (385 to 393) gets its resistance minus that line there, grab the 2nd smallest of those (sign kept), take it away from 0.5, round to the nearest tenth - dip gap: 32.0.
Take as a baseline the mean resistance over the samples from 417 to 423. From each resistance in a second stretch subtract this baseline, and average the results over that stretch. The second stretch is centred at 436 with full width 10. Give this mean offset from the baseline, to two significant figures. 1.4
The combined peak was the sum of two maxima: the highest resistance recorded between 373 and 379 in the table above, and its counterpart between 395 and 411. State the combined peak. 111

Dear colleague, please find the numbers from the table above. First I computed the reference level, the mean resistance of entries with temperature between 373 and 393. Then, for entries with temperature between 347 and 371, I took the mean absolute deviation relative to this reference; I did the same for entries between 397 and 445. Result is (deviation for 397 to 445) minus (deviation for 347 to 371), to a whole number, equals -12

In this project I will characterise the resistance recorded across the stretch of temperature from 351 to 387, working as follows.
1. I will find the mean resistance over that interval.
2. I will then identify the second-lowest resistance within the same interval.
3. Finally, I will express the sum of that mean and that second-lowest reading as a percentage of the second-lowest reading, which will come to 298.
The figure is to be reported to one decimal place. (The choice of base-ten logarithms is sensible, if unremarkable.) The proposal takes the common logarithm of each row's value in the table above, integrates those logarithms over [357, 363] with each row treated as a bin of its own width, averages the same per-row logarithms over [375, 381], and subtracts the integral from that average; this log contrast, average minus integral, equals -9.3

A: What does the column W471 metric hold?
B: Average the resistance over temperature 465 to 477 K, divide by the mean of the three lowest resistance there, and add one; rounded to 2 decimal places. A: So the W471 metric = 2.03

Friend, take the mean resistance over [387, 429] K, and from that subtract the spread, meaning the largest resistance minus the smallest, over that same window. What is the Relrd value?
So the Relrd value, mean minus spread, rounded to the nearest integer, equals 24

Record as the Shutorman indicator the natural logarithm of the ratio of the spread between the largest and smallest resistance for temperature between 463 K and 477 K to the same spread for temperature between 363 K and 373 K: -0.3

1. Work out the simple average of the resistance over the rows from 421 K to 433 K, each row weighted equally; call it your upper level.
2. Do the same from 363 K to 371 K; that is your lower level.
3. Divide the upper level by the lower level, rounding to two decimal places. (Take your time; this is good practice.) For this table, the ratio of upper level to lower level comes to 0.83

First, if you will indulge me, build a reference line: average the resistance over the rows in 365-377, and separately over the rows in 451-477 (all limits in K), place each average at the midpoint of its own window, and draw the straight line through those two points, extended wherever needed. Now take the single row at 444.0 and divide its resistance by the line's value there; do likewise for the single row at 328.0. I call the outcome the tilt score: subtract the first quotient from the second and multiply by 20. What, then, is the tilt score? -1.1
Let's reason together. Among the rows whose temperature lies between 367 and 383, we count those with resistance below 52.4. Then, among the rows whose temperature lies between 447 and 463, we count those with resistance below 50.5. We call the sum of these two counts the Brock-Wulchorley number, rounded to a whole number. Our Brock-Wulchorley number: 5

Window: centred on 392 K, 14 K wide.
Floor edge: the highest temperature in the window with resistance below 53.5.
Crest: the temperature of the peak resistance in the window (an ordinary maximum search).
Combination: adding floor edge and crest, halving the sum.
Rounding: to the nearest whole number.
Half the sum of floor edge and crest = 397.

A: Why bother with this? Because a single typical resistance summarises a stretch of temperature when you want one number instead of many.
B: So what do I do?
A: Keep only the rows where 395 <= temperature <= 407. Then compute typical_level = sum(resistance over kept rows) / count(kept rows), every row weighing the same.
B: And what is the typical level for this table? 51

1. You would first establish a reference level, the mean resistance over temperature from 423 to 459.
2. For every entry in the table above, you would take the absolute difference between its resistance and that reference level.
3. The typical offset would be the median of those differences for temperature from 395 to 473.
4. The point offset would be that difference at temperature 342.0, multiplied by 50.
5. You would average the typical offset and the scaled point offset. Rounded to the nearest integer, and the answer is 128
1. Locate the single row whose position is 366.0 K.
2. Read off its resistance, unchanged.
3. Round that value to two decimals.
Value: 64.63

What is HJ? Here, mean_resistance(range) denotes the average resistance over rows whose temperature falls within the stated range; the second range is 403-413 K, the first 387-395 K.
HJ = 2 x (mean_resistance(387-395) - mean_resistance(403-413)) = -25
